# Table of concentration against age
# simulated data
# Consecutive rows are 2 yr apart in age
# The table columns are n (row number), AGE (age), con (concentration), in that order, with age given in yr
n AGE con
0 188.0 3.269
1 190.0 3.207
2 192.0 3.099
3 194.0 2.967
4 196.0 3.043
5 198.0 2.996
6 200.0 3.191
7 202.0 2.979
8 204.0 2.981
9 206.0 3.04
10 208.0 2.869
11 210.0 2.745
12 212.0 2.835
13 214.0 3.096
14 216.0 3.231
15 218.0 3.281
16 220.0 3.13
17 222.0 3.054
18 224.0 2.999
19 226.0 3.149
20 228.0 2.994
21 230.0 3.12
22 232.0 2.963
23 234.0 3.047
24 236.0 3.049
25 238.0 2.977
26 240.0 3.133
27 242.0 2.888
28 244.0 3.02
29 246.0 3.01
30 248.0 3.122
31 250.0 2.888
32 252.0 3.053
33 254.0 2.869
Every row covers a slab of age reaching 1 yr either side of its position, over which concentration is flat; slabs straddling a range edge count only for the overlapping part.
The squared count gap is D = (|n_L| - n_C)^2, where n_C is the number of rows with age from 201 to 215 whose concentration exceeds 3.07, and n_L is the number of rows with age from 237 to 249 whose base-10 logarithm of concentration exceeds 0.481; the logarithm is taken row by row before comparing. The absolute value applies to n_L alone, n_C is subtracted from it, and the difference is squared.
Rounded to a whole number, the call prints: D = 1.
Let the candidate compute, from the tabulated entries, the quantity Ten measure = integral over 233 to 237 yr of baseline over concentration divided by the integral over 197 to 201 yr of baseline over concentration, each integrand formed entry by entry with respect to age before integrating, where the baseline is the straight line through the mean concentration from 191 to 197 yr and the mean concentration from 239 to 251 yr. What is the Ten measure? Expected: 1.01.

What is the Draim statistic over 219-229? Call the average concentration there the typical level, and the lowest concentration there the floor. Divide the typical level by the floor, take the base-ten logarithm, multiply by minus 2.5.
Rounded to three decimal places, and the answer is -0.026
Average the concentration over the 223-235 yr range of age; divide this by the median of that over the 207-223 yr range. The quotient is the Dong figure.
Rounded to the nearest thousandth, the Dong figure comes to 0.990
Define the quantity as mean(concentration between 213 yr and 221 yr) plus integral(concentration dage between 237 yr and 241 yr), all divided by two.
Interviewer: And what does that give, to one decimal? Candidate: 7.7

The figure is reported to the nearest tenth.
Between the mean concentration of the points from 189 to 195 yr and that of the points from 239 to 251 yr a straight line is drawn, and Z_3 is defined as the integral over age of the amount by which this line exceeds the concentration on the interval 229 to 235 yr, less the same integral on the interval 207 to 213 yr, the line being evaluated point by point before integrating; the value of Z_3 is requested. -1.6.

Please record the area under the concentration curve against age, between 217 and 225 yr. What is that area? 24.9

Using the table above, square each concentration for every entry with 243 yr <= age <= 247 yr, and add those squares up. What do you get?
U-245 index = 18.2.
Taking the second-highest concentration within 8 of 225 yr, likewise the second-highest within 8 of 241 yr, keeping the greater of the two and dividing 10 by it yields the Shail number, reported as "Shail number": 3.18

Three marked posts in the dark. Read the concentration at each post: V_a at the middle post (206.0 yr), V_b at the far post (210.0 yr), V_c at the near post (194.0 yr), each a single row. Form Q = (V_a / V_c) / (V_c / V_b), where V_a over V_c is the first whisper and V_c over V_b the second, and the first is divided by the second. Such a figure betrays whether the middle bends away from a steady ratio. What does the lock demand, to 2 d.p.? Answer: 0.95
